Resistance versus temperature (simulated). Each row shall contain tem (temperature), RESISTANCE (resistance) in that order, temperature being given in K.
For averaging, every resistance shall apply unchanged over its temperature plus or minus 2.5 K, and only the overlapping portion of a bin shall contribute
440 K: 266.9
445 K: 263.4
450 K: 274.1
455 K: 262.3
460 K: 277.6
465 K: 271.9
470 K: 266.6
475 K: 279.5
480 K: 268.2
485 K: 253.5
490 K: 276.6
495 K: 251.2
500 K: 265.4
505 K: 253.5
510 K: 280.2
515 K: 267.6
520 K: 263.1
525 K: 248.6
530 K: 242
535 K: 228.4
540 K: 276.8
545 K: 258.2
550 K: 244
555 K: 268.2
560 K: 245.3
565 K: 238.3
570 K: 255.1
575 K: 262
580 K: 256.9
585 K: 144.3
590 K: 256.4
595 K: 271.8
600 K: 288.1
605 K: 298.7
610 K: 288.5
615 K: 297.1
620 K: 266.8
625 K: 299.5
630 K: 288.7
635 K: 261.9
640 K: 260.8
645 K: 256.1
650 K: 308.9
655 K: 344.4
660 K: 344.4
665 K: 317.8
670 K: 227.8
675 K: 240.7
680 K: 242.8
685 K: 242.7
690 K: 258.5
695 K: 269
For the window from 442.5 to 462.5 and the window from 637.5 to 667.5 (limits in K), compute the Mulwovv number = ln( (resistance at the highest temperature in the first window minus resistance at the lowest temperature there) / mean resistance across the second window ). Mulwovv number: -3.07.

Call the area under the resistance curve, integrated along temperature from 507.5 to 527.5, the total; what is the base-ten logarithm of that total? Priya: 3.72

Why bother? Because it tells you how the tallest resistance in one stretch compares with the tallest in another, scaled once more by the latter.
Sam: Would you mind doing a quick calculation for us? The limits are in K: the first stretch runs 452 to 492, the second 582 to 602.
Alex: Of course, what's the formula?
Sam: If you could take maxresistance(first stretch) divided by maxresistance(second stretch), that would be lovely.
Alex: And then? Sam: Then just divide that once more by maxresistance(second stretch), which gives 0.0034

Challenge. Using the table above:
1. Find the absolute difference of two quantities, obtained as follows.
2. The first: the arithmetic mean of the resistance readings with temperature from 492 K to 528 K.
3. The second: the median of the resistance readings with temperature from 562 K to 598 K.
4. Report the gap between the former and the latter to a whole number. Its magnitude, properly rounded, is 5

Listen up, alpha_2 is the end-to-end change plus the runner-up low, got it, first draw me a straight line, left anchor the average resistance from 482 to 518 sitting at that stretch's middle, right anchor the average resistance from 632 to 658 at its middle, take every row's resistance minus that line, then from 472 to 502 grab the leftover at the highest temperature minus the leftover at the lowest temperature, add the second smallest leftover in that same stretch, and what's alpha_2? -26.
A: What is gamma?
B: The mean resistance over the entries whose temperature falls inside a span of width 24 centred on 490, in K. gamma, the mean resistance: 263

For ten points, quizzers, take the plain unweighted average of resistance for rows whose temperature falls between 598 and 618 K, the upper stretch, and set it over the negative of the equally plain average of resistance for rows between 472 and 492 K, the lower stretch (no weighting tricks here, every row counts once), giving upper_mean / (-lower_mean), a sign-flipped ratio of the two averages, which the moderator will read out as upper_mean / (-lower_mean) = -1.09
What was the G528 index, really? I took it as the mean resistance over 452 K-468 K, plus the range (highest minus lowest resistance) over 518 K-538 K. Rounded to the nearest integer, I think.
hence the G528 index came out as 305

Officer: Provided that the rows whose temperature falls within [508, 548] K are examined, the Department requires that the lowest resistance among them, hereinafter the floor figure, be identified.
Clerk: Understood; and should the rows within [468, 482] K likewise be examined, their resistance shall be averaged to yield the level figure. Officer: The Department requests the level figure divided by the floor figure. 1.19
